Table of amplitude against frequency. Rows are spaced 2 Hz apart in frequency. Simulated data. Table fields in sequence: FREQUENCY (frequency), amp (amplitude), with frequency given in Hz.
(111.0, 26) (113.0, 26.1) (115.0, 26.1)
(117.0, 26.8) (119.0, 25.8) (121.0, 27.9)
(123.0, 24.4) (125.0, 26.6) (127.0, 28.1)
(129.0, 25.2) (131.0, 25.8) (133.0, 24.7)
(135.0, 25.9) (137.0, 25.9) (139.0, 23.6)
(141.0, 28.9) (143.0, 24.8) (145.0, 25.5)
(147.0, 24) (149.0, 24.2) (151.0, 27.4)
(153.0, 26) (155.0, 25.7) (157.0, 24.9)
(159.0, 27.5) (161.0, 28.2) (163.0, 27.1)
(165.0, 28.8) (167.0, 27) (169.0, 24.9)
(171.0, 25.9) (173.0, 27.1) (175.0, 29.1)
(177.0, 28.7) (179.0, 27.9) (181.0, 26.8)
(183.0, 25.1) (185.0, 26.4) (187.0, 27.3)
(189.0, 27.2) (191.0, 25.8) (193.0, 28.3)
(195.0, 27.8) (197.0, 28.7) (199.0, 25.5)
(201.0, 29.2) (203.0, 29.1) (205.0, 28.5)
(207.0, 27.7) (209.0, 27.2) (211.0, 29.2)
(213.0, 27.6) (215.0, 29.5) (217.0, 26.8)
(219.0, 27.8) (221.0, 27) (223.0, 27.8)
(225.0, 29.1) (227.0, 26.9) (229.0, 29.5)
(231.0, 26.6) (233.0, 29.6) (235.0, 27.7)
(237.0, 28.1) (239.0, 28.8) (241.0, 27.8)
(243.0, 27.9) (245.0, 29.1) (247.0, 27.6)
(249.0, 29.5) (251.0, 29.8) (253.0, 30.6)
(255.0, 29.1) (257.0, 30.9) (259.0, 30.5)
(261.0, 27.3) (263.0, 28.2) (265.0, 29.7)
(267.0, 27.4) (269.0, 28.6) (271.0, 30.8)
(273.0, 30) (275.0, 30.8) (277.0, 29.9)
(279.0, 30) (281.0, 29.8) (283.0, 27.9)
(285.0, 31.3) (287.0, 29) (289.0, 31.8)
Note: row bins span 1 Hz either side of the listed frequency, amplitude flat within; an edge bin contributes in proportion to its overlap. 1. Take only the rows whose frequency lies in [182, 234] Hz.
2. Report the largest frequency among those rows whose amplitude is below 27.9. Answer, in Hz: 231.0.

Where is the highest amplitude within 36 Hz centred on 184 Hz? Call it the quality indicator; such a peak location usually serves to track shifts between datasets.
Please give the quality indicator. 201.0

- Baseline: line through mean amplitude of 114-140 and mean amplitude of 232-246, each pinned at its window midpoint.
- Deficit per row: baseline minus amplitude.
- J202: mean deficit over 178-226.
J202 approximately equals 0.0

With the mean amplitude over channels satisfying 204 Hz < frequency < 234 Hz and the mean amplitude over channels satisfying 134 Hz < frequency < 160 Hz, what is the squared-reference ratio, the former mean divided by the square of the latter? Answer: 0.0424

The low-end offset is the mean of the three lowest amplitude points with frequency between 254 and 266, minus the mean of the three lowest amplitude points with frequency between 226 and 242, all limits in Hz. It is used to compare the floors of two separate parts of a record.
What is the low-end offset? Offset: 1.1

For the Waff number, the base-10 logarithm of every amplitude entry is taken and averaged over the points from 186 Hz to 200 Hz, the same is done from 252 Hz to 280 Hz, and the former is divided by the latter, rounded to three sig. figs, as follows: 0.976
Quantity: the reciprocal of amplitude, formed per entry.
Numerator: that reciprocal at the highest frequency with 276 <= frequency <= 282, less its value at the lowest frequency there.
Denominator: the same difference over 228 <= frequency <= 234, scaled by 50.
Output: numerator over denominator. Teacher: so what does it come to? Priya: -0.02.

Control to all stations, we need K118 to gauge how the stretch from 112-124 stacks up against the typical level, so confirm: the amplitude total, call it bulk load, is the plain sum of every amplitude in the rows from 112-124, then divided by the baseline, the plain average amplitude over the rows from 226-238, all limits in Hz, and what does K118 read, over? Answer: 5.60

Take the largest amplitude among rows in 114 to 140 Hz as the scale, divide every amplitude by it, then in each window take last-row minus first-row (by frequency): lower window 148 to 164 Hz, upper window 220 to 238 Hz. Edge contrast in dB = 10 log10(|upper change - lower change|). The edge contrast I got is -12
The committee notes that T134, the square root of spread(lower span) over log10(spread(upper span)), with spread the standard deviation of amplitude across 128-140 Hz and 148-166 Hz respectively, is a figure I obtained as 2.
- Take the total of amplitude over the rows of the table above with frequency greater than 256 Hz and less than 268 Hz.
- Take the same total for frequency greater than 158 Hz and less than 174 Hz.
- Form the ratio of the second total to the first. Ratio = 1.2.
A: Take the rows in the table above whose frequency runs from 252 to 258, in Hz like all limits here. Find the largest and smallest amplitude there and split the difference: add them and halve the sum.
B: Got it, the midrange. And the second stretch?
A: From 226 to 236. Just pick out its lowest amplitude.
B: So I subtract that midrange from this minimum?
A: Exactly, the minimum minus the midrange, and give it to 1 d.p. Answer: -3.4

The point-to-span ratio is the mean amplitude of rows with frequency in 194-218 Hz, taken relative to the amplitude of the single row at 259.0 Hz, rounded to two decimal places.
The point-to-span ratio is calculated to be 0.92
